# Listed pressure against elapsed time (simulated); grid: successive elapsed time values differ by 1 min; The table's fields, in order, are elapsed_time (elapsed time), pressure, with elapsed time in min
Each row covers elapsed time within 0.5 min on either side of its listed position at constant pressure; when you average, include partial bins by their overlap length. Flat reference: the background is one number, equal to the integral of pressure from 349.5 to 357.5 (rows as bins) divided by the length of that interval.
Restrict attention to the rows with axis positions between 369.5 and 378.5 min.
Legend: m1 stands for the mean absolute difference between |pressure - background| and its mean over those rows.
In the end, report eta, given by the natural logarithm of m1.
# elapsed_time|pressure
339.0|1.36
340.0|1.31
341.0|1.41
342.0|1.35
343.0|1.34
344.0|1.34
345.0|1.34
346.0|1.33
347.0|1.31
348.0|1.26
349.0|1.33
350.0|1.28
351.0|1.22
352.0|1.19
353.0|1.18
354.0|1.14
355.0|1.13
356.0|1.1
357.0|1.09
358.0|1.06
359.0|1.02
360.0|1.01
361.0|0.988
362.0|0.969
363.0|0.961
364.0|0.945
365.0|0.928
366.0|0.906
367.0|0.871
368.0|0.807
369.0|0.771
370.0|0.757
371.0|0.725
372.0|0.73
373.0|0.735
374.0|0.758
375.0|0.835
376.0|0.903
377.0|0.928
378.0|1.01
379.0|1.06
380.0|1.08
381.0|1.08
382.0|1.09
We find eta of -2.4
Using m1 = 0.088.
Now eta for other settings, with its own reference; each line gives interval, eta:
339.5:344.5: -3.7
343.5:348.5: -3.7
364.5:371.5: -2.7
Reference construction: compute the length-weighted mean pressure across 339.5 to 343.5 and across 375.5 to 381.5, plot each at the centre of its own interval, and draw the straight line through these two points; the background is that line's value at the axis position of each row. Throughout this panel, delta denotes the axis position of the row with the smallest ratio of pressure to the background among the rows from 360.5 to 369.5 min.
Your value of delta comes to 369.0 min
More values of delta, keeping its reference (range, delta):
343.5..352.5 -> 352.0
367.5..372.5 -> 371.0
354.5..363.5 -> 363.0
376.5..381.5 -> 377.0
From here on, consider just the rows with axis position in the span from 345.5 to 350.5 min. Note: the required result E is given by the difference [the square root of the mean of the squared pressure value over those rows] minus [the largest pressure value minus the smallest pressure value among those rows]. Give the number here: 1.2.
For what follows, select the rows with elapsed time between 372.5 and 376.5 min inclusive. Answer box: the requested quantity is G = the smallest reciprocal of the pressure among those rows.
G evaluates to 1.11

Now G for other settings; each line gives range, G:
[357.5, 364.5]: 0.94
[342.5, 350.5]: 0.75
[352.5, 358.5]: 0.85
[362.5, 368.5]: 1.04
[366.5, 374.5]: 1.15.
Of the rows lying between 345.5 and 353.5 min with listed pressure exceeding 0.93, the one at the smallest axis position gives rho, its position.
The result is 346.0 min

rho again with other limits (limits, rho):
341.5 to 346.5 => 342.0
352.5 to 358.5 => 353.0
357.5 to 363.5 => 358.0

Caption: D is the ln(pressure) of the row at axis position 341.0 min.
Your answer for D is 0.34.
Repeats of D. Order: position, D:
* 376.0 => -0.10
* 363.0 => -0.04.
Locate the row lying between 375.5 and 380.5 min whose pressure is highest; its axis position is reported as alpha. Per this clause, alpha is 380.0 min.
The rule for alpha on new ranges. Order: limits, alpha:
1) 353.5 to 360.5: 354.0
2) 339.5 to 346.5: 341.0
